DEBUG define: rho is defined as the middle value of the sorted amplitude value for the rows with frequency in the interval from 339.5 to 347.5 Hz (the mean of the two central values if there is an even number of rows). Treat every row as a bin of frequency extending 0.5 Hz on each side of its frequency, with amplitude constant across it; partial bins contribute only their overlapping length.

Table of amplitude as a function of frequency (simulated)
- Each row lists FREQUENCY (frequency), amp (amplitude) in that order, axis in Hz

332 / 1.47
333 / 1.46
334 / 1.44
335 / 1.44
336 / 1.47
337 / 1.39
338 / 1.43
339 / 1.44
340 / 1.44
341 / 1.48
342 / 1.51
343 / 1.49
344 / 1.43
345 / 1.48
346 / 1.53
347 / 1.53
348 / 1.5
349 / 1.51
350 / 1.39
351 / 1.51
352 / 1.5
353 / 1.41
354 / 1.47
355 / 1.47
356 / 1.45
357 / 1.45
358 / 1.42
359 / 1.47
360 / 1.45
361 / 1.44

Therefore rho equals 1.485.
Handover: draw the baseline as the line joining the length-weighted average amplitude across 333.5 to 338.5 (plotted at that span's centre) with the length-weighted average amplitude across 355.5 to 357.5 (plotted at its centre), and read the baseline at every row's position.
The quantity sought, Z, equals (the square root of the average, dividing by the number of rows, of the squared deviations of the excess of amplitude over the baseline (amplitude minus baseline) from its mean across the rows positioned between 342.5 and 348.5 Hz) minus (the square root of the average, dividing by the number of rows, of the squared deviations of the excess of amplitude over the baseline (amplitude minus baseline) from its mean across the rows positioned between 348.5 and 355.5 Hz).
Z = -0.012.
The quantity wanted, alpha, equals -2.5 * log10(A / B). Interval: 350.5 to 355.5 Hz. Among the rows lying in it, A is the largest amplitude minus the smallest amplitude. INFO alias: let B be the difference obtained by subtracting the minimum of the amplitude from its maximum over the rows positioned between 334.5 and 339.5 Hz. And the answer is -0.2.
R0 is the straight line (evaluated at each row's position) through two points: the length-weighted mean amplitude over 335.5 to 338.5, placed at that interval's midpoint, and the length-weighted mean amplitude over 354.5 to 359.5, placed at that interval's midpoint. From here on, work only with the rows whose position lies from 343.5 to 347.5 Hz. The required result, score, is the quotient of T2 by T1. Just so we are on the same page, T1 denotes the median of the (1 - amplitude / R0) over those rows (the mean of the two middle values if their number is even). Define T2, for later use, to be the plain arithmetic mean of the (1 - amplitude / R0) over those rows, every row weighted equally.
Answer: 0.82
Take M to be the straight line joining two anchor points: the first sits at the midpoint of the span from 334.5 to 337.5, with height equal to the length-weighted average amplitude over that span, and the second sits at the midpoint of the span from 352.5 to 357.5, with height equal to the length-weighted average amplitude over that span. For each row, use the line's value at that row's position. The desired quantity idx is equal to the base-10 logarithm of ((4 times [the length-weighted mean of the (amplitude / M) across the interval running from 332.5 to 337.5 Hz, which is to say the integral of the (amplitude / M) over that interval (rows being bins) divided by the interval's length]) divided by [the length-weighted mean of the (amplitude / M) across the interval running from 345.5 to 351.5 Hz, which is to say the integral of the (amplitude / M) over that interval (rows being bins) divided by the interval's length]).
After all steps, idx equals 0.589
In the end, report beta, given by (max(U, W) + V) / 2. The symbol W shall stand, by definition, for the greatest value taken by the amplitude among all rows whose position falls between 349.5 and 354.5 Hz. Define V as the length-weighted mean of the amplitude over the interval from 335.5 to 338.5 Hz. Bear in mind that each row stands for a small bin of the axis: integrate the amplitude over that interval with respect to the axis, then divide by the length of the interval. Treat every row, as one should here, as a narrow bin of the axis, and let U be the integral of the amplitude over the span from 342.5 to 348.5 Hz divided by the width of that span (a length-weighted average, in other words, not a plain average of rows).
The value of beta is 1.47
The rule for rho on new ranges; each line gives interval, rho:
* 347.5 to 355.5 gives 1.485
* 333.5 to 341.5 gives 1.440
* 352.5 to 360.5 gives 1.450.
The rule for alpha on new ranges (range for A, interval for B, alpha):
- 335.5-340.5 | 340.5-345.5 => 0.0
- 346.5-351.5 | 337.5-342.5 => -0.6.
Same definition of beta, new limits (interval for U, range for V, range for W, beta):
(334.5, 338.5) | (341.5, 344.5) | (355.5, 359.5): 1.47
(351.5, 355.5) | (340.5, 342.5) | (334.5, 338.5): 1.48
